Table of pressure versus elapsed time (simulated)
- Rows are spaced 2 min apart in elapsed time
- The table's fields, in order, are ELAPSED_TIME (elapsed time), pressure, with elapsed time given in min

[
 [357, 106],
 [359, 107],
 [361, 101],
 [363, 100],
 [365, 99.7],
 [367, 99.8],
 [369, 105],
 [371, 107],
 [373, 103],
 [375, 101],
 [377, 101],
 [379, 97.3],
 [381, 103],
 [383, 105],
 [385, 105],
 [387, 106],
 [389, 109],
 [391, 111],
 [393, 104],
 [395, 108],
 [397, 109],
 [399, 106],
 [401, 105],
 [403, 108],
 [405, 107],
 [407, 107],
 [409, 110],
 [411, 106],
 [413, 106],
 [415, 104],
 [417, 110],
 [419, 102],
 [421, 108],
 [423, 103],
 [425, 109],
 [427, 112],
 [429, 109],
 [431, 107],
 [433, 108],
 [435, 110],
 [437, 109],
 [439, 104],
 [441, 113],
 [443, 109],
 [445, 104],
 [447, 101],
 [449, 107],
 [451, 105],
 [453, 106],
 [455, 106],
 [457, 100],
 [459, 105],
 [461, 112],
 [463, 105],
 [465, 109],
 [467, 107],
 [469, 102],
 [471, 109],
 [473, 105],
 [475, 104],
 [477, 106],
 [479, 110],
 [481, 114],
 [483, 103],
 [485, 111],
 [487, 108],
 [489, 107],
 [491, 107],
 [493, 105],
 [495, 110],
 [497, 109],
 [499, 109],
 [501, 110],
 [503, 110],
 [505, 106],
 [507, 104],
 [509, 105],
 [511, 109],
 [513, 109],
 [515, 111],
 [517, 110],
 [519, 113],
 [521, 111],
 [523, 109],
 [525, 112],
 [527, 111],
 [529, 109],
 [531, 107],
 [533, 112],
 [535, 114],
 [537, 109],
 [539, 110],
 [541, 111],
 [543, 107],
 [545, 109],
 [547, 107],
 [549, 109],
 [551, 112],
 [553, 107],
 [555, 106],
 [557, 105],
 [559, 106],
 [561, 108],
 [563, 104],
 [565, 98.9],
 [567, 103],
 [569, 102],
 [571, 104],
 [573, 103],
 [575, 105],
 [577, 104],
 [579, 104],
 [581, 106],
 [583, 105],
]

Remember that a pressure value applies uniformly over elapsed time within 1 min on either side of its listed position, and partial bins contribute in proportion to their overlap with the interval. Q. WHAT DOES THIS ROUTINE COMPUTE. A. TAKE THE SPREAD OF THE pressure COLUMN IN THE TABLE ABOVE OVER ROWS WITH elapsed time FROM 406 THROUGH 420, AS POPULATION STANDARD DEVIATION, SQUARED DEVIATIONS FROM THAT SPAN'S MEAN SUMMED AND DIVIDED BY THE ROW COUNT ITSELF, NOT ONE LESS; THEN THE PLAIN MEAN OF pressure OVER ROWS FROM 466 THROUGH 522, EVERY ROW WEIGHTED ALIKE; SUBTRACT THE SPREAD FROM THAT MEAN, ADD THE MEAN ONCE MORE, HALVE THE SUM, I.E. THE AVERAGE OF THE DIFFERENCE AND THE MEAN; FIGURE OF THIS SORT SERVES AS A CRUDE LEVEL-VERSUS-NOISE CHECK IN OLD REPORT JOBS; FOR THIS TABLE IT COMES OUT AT 107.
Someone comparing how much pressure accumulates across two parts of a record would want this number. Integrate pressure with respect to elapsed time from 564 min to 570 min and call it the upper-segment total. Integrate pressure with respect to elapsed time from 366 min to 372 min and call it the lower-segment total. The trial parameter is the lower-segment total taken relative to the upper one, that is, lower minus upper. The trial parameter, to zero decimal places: 16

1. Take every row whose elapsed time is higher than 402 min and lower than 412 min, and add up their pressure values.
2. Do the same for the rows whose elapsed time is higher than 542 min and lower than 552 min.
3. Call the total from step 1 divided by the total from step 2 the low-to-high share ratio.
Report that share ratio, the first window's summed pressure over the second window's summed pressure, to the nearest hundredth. 0.99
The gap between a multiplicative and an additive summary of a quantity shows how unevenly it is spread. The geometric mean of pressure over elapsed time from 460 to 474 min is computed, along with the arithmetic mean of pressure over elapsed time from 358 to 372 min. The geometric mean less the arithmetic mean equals 4.2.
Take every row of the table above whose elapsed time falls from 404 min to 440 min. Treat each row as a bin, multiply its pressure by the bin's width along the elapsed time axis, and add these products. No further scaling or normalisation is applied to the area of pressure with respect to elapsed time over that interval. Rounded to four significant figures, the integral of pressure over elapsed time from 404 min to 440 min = 3862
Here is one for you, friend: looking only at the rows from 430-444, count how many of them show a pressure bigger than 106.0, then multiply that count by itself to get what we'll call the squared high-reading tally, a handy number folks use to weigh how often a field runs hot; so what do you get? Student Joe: 36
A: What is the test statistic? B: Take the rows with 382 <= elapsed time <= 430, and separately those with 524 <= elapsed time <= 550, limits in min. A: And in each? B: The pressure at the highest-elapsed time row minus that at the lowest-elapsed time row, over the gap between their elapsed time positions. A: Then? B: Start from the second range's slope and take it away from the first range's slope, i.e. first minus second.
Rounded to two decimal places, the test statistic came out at 0.21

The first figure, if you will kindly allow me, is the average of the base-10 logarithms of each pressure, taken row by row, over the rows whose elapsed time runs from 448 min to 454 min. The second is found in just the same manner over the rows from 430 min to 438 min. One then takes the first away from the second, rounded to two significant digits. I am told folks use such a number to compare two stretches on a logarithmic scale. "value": 0.010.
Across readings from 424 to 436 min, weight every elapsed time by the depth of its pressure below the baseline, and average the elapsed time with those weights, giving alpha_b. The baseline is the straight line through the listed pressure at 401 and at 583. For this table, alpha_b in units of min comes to 429.6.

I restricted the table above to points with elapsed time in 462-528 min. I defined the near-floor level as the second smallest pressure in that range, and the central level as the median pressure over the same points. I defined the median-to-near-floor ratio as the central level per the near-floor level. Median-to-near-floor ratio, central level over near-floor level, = 1.06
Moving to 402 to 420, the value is 1.03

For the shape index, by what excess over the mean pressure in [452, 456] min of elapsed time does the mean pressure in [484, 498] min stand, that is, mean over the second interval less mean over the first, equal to 2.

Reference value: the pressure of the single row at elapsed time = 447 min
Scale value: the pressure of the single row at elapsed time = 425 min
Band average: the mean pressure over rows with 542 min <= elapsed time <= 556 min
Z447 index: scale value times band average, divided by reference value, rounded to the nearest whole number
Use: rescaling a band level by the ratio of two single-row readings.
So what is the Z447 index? 117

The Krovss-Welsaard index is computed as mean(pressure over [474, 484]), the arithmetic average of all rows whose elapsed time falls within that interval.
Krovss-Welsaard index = 107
